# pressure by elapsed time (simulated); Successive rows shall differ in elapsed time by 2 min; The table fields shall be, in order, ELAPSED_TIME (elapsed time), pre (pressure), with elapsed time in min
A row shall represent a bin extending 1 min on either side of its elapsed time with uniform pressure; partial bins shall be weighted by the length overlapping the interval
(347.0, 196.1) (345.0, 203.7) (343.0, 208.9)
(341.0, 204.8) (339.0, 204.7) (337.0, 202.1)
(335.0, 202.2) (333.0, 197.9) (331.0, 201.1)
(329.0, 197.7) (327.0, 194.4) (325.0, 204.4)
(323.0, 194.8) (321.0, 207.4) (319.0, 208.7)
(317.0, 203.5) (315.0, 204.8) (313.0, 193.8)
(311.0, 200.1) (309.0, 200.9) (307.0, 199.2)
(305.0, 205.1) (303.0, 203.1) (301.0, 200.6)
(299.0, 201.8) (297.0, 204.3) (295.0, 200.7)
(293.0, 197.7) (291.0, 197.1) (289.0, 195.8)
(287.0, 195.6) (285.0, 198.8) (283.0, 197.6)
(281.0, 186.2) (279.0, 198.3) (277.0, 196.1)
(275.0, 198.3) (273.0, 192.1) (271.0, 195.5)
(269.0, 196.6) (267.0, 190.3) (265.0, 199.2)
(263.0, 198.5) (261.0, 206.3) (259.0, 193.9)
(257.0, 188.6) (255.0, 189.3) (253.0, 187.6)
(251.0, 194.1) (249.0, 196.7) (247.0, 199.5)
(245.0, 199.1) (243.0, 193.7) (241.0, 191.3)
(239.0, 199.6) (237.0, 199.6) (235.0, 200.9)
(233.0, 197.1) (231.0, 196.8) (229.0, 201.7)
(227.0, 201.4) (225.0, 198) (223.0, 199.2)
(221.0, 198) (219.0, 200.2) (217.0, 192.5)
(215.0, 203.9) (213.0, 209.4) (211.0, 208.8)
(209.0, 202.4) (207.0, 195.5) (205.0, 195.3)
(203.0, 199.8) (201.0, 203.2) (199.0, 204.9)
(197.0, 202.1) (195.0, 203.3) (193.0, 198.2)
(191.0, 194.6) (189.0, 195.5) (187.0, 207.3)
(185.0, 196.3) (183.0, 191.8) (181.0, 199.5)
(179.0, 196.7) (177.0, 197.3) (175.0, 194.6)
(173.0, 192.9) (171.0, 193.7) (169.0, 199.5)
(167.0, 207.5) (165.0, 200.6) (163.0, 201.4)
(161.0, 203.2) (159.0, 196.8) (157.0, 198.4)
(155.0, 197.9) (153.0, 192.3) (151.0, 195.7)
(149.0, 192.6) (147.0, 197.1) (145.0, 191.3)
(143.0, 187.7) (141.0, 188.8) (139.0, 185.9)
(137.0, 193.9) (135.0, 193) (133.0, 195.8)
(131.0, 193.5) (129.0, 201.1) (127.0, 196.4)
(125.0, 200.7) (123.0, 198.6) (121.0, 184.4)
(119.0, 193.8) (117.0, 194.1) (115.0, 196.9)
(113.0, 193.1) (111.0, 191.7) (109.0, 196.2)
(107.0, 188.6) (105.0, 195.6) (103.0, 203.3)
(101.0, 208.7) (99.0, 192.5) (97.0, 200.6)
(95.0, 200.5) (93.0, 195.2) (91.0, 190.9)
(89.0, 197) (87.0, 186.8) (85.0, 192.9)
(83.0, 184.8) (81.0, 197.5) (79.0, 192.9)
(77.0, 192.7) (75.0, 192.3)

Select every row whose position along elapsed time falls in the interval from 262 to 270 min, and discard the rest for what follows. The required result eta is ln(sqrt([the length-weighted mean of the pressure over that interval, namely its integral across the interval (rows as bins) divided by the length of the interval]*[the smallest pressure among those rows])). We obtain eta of 5.26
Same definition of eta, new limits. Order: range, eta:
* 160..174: 5.28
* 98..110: 5.26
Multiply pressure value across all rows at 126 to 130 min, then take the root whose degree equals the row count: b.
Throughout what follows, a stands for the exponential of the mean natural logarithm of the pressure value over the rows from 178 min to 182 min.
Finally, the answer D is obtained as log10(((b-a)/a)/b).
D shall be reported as -4.79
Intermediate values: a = 198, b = 198.7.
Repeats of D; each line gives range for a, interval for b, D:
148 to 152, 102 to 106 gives -3.87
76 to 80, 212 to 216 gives -3.46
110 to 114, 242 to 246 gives -3.98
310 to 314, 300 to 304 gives -3.91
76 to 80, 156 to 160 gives -3.90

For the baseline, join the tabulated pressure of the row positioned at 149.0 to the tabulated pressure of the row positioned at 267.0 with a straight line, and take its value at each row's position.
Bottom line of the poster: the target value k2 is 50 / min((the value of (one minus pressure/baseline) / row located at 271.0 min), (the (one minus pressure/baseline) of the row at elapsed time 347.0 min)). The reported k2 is -1282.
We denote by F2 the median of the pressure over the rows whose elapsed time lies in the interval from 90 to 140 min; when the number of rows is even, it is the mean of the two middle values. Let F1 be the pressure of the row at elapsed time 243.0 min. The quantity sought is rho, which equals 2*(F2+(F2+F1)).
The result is 1168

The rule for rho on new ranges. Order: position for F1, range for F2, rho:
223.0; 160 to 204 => 1196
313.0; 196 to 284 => 1180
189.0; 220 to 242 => 1188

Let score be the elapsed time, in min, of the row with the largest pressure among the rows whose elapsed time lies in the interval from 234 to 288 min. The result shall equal 261.0 min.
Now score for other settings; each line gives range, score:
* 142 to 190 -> 167.0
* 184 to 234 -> 213.0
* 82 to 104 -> 101.0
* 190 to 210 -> 199.0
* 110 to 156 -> 129.0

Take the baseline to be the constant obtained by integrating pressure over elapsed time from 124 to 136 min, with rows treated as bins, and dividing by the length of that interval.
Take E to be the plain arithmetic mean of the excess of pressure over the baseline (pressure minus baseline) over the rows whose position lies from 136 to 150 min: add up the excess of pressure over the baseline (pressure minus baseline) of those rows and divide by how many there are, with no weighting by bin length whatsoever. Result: -6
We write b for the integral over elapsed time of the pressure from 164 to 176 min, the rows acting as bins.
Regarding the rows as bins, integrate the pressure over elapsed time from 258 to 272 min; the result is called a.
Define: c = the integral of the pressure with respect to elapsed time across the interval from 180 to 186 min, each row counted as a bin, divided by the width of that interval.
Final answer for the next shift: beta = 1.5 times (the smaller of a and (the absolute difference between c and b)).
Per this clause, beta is 3273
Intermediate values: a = 2761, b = 2378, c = 196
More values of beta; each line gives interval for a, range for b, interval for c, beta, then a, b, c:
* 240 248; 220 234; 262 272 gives 2351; 1567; 2784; 196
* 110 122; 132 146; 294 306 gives 3462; 2308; 2673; 203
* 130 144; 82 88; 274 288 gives 1400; 2677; 1129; 196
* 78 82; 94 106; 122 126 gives 1171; 781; 2402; 200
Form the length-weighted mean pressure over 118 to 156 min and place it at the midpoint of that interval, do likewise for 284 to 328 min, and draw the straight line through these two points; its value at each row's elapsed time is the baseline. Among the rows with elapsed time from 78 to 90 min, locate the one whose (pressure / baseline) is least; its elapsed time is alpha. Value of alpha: 83.0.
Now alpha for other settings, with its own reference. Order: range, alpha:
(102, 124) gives 121.0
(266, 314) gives 281.0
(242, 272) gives 253.0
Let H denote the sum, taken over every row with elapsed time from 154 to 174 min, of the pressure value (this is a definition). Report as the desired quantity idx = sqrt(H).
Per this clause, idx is 44.6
